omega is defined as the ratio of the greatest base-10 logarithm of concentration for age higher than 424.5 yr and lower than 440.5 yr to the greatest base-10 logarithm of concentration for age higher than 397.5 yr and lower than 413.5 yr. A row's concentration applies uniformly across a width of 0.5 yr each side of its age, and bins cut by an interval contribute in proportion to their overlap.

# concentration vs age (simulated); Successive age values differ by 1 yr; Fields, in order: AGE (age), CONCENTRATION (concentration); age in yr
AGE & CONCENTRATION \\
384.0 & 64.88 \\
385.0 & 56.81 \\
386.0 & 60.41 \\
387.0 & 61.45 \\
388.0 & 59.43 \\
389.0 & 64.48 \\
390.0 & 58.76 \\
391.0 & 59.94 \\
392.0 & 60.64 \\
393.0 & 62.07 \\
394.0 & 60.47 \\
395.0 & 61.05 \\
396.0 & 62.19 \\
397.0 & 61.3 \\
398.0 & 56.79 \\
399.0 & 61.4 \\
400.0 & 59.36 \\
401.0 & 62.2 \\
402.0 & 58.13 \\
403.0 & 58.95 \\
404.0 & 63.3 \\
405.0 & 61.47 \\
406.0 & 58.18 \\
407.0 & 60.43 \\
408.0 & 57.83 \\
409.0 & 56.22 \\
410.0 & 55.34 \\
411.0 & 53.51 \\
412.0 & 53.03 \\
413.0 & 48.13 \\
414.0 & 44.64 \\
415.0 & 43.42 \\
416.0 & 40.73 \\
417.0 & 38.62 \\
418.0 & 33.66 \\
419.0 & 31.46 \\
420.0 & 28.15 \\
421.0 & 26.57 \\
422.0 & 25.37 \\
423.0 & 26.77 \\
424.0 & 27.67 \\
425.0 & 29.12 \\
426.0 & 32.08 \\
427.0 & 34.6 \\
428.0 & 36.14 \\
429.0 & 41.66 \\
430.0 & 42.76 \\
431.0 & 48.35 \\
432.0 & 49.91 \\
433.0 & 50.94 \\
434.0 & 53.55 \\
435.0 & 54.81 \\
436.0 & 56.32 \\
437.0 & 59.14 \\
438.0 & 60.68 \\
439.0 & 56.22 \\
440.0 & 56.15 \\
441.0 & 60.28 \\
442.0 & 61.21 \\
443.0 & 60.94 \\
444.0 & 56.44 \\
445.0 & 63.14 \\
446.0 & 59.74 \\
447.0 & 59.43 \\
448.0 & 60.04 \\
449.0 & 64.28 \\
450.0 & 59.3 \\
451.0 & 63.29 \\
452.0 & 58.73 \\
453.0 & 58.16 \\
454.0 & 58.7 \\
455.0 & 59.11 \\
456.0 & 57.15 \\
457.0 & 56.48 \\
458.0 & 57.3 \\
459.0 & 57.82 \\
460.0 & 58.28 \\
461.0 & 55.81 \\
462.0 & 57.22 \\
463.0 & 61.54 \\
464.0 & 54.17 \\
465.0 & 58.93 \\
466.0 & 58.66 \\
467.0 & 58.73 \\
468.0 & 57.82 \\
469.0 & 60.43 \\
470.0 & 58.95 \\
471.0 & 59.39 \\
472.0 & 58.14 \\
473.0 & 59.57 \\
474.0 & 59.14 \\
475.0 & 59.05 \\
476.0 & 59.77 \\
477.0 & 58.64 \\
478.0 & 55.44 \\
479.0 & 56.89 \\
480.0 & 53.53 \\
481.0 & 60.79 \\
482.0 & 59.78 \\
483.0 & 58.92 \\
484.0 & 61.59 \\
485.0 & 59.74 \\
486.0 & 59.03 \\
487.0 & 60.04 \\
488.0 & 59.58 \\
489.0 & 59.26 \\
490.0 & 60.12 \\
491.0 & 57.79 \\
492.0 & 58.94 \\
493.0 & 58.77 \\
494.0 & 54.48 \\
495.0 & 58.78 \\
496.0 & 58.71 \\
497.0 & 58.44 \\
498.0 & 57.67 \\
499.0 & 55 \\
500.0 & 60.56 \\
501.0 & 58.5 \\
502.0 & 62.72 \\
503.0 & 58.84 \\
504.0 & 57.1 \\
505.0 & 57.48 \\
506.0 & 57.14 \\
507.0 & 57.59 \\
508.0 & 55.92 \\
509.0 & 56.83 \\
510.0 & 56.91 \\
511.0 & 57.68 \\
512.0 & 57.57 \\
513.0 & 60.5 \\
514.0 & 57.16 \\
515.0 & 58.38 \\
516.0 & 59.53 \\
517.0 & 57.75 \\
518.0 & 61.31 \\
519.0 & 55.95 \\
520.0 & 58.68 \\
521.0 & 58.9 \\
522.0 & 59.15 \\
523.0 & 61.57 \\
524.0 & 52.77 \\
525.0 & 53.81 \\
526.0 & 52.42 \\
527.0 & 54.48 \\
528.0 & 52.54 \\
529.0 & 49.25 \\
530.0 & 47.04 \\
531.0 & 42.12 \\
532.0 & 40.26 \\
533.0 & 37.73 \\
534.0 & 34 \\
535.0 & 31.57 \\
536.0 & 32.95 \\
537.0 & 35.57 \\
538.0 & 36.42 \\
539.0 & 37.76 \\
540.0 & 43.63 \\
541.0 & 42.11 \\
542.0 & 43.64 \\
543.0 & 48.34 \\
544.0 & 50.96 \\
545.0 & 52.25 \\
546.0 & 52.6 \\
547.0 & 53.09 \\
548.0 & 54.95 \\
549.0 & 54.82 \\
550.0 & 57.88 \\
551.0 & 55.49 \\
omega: 0.99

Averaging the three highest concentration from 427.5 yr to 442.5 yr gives 60.7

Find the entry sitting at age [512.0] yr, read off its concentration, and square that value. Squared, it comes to 3314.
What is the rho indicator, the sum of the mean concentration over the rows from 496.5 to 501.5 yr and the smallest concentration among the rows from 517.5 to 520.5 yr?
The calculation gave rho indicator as 114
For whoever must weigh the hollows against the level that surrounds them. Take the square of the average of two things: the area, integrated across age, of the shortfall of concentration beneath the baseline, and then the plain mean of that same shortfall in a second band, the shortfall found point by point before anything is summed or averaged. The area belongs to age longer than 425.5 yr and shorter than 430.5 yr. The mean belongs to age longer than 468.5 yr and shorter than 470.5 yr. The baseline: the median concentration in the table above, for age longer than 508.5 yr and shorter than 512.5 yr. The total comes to 2329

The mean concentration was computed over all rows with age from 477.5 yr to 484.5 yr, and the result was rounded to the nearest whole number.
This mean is 58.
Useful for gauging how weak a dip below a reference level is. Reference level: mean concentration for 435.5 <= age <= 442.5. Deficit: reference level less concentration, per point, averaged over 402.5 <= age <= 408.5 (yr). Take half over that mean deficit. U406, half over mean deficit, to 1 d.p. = -0.3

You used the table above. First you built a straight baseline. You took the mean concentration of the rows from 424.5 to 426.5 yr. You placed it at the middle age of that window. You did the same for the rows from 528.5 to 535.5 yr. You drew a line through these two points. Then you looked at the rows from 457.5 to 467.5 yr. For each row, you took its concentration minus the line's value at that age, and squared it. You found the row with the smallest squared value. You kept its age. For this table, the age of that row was 464.0 yr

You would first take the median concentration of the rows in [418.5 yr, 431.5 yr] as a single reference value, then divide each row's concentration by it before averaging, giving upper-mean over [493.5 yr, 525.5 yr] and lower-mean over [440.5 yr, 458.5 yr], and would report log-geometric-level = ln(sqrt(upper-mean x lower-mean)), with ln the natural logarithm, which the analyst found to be 0.63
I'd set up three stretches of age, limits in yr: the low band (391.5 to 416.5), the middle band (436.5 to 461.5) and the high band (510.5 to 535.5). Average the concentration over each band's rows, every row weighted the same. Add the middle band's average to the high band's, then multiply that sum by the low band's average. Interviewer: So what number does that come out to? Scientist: 6342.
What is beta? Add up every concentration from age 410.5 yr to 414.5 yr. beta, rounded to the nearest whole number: 199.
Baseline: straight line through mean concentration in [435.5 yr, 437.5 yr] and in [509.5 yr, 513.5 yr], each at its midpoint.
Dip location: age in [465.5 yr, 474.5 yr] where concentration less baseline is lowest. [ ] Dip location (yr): 468.0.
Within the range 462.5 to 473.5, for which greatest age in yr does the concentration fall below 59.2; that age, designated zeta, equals 472.0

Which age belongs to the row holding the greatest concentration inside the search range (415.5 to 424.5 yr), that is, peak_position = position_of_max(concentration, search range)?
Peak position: 416.0 yr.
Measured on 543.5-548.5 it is 548.0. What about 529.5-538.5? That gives 530.0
